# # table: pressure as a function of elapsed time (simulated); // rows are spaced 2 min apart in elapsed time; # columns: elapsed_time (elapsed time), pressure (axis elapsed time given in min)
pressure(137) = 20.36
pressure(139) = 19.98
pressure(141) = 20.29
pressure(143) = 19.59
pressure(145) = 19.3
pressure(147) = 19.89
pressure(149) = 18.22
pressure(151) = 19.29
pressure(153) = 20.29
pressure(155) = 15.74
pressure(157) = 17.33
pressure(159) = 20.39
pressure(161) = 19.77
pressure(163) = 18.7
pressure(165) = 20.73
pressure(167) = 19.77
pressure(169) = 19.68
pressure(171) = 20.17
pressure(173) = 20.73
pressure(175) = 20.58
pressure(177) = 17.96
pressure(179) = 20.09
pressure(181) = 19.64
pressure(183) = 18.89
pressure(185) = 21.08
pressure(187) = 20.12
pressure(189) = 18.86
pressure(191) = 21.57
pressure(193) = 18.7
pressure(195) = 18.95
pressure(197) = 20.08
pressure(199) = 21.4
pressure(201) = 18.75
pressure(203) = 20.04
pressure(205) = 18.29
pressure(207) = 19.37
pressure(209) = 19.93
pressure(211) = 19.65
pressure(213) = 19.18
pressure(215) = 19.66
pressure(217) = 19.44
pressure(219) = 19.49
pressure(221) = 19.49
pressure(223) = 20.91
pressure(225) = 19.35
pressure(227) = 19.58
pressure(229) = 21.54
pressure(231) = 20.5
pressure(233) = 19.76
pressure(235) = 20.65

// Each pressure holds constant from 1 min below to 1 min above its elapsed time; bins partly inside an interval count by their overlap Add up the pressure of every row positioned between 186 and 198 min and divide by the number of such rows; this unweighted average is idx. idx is 19.7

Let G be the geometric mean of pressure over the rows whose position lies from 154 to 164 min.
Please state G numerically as 18.3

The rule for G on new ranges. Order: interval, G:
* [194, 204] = 19.8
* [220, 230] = 20.2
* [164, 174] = 20.2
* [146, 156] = 18.6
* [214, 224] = 19.8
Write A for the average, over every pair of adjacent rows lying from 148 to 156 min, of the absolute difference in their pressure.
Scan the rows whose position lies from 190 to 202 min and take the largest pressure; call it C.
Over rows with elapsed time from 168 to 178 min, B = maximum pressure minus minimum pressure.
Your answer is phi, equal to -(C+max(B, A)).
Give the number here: -24.3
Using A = 2.2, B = 2.77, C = 21.57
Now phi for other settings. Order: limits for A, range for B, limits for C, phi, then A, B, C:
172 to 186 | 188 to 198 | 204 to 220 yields -22.8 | 1.4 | 2.87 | 19.93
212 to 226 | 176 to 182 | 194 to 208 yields -23.5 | 0.6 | 2.13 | 21.4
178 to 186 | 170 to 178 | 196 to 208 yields -24.2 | 1.1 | 2.77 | 21.4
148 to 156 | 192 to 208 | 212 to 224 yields -24.0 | 2.2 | 3.11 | 20.91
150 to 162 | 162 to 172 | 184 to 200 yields -23.7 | 2.2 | 2.03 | 21.57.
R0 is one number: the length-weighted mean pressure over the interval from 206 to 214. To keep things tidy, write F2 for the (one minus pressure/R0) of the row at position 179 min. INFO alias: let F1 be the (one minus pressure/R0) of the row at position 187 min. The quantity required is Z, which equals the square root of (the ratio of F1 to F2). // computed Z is 1.0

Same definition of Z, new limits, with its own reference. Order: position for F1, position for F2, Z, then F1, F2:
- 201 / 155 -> 0.5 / 0.04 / 0.19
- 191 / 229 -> 1.0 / -0.10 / -0.10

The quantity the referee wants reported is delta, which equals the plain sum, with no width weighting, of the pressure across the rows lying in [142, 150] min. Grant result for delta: 77.0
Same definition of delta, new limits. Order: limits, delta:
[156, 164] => 76.2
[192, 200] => 79.1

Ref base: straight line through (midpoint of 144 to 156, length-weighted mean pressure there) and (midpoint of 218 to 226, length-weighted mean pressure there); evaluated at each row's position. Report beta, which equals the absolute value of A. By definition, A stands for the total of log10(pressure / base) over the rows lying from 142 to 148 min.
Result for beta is 0.059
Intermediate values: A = 0.059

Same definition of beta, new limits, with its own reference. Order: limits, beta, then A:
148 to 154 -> 0.031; 0.031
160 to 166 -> 0.050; 0.050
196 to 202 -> 0.037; 0.037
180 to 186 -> 0.040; 0.040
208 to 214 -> 0.005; -0.005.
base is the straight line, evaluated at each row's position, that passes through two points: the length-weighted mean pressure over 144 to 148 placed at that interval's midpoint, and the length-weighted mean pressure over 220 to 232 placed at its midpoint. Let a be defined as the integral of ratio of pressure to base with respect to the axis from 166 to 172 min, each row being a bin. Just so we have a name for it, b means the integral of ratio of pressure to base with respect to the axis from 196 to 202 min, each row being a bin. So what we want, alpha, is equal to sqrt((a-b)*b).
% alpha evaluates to 0.3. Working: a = 6.03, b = 6.02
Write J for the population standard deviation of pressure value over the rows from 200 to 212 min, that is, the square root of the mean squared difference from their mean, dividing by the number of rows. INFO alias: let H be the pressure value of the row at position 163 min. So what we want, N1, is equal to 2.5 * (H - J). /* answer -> 45.2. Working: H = 18.7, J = 0.6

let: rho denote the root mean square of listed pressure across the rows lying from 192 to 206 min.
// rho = 19.5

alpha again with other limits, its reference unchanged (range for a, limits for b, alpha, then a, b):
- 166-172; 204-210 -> 1.3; 6.03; 5.74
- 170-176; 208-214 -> 1.5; 6.21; 5.84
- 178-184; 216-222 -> 0.8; 5.90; 5.79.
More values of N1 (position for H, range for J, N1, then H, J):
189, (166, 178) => 44.9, 18.86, 0.9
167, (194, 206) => 46.8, 19.77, 1.0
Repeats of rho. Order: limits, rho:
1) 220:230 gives 20.2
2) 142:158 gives 18.8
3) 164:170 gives 20.1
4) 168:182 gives 19.9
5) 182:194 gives 19.9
